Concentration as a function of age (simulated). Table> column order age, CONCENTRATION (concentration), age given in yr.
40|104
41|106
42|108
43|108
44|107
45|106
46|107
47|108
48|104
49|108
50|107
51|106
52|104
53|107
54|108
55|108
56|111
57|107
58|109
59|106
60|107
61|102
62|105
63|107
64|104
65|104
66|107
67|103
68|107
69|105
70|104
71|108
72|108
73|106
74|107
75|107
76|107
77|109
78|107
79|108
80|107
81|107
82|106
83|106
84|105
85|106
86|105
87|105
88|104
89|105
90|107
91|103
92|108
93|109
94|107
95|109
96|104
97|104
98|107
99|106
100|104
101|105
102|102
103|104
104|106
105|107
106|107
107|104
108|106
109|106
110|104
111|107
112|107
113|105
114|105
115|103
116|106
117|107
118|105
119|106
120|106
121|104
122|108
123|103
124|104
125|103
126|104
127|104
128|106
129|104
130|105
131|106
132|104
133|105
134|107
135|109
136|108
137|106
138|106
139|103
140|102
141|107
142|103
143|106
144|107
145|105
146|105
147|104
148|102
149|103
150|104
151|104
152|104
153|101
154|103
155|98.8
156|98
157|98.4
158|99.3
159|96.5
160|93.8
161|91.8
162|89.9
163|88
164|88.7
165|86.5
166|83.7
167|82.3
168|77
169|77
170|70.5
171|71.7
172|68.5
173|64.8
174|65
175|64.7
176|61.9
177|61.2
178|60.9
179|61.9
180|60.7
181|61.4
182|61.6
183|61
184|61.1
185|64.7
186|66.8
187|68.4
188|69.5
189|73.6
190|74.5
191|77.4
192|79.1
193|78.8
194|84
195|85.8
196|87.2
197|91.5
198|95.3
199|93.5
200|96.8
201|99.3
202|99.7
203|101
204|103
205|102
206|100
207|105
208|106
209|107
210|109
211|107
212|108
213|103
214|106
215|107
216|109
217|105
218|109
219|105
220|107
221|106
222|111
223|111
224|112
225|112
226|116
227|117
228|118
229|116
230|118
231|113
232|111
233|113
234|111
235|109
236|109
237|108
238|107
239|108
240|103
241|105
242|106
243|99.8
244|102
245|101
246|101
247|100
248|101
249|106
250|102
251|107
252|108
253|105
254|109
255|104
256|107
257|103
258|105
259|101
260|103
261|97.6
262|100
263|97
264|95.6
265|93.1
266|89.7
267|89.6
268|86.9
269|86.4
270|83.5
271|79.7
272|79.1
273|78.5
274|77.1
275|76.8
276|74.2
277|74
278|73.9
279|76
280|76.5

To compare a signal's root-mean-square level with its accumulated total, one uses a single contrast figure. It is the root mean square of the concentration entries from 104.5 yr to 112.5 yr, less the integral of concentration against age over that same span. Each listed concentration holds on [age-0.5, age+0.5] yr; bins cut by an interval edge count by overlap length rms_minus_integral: -742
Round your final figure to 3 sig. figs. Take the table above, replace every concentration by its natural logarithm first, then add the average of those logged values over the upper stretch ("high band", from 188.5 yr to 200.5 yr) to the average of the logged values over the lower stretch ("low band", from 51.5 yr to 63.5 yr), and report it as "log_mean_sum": 9.11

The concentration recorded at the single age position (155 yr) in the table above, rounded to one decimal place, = 98.8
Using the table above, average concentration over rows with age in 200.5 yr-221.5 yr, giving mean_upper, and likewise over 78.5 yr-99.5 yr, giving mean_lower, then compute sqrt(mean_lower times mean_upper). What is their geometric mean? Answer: 106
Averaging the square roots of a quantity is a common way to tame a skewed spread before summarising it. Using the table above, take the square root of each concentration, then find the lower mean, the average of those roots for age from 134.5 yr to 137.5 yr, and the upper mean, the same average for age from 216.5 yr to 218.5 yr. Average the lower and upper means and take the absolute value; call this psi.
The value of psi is 10.4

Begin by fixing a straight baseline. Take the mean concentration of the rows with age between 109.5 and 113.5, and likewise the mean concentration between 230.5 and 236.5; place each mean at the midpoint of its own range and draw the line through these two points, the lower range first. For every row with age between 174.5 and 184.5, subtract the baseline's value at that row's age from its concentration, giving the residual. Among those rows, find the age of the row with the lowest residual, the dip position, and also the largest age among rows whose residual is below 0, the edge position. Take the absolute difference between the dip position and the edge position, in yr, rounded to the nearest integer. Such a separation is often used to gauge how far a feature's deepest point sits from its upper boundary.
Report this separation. 4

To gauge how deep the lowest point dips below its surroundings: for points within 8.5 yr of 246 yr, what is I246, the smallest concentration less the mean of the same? -4.4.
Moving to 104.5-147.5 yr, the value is -3.3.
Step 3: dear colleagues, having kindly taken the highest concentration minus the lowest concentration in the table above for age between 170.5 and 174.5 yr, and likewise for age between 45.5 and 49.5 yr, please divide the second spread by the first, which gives 0.6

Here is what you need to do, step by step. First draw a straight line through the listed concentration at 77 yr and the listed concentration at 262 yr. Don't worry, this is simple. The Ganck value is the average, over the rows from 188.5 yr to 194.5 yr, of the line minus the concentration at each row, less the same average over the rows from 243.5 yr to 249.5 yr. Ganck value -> 27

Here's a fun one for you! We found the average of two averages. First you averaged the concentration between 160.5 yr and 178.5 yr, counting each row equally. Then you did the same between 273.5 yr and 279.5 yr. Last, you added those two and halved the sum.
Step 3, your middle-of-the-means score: 75.3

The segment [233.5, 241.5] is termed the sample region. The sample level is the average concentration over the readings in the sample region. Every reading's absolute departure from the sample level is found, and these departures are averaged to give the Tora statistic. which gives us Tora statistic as 1.9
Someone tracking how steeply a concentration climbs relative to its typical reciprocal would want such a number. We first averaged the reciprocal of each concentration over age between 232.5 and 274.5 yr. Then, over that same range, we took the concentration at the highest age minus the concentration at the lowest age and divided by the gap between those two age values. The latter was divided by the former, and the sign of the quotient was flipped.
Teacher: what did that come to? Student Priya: 86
